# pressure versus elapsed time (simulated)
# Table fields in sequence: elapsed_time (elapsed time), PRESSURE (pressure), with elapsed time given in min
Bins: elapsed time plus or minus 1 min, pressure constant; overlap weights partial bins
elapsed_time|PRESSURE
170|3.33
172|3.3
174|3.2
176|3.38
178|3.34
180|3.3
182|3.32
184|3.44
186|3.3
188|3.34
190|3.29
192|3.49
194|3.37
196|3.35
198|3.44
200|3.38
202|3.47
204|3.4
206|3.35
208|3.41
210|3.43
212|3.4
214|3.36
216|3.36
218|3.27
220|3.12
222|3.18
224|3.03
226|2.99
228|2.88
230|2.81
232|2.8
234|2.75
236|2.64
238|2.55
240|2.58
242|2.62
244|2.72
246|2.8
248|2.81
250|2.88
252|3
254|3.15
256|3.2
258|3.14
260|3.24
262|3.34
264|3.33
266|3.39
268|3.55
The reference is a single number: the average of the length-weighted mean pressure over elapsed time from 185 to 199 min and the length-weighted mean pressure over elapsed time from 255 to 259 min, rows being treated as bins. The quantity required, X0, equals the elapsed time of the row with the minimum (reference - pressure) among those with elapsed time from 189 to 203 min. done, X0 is 192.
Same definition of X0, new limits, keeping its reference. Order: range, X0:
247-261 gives 260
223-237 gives 224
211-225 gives 212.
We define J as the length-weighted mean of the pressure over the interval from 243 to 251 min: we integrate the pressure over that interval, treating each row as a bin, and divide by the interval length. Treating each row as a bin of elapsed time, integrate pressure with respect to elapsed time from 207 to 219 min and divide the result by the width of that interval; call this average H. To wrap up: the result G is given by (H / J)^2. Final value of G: 1.45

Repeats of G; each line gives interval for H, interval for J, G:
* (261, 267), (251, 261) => 1.14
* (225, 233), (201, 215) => 0.71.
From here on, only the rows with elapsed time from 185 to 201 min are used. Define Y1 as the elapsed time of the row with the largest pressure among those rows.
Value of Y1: 192 min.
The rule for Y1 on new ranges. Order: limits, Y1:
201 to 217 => 202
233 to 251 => 250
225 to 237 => 226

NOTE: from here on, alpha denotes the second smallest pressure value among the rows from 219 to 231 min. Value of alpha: 2.88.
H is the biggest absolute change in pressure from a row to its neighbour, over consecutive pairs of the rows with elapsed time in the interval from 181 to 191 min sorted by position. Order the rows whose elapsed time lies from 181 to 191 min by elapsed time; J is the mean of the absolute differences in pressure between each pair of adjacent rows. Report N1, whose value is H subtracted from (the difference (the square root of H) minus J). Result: 0.147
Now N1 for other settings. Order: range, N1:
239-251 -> 0.156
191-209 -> 0.156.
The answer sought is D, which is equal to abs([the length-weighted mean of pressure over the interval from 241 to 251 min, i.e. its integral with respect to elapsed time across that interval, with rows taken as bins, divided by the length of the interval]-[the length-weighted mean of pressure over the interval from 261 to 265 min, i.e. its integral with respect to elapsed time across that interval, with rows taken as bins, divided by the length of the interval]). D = 0.57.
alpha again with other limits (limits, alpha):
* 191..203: 3.37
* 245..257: 2.81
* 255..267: 3.2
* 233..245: 2.58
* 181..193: 3.3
